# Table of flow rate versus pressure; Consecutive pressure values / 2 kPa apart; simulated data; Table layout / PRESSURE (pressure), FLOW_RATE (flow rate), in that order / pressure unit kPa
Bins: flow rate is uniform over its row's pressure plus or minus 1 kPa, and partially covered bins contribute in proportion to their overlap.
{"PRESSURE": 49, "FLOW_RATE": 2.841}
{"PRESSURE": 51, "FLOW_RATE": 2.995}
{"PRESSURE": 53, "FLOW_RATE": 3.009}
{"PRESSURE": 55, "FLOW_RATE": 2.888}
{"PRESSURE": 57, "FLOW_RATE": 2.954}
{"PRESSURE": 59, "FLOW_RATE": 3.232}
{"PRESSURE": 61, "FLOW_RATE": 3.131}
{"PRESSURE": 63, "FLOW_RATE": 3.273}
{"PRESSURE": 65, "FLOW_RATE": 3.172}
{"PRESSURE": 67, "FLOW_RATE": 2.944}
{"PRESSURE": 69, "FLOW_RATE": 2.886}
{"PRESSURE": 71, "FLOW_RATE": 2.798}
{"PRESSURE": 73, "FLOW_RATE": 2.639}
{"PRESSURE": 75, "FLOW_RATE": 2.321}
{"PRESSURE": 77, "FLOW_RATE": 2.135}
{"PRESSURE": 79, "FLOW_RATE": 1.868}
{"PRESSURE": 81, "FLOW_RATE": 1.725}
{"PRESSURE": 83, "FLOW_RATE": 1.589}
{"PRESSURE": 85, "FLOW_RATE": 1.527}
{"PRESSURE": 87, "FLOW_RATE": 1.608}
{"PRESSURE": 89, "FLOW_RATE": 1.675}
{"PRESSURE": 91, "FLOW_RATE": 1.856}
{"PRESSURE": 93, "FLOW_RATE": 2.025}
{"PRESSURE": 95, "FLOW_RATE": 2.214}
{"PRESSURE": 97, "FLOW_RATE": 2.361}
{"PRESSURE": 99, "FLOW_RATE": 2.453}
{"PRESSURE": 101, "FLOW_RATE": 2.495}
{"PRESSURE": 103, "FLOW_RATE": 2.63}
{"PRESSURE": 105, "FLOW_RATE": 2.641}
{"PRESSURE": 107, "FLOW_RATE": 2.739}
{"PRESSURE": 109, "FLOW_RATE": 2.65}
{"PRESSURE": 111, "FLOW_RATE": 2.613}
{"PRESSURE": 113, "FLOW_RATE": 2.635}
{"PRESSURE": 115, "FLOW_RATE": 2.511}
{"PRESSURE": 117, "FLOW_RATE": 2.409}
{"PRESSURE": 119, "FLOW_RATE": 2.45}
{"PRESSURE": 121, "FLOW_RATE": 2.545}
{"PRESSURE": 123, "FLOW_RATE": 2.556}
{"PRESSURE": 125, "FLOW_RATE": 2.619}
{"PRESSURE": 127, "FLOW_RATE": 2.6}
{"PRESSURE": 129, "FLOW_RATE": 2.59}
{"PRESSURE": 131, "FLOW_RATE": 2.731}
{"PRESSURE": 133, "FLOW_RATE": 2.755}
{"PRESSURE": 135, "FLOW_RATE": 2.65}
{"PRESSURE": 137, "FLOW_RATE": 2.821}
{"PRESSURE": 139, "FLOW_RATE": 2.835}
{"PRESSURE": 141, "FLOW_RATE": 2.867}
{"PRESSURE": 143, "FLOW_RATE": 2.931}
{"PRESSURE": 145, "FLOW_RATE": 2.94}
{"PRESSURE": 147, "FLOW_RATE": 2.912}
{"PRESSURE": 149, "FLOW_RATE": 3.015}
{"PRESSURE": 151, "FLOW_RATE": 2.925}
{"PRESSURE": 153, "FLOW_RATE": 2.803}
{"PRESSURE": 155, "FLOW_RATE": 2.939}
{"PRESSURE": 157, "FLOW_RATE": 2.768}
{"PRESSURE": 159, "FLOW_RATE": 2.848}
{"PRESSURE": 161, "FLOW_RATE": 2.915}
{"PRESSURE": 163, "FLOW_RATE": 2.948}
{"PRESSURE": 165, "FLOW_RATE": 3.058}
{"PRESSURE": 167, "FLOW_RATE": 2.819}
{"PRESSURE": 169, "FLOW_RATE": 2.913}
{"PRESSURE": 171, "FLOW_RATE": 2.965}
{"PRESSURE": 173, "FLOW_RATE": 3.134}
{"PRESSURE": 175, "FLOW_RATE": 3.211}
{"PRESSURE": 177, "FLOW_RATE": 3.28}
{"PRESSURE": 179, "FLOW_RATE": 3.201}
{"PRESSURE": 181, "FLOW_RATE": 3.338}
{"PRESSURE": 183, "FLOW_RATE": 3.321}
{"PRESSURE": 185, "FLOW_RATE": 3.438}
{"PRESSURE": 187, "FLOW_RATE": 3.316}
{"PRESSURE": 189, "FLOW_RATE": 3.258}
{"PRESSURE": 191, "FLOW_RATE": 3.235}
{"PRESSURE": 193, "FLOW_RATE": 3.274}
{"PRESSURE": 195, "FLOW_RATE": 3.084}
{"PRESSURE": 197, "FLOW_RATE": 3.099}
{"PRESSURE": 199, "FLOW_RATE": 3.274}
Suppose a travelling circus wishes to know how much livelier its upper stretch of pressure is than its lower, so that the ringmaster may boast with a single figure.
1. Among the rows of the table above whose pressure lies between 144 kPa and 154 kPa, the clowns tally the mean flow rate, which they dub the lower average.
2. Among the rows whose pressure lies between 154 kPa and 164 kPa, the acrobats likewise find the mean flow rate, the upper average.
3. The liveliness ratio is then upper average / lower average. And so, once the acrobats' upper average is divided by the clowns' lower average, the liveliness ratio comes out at 0.99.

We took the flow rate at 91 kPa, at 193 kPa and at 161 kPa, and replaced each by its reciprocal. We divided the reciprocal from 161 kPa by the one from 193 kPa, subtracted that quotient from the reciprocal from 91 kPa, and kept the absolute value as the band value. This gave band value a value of 0.58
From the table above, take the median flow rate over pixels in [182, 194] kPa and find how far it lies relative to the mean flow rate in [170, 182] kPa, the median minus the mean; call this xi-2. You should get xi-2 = 0.11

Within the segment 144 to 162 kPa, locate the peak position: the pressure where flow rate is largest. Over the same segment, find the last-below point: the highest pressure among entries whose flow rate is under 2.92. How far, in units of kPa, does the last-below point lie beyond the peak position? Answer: 12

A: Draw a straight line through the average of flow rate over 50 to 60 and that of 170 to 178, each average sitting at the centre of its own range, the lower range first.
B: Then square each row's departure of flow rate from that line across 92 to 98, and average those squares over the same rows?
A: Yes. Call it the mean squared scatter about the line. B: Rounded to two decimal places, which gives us 0.76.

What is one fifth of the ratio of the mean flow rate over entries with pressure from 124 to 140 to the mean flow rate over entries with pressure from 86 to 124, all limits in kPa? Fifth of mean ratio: 0.23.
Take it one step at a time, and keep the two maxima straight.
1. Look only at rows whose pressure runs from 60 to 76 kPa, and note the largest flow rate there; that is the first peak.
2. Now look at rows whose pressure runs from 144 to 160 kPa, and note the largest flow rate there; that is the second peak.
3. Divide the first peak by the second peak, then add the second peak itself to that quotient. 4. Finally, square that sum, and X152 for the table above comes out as 16.8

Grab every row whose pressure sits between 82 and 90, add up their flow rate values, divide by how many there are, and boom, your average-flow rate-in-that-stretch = 1.6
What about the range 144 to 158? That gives 2.9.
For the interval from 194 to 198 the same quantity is 3.1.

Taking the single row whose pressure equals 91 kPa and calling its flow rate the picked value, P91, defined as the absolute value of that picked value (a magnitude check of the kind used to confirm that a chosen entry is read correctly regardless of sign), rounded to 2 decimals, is 1.86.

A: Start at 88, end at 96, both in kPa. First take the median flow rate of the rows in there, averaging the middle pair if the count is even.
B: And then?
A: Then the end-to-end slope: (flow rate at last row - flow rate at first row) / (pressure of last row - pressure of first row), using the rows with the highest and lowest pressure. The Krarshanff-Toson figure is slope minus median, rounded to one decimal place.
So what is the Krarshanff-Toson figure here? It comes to -1.9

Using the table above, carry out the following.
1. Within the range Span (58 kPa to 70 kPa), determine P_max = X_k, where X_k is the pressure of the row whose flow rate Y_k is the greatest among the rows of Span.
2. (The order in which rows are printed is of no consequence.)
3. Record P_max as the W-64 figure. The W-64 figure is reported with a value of 63 kPa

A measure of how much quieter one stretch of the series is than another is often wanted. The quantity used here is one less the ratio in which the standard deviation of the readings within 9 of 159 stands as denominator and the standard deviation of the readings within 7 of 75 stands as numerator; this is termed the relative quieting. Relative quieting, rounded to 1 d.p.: -4.0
